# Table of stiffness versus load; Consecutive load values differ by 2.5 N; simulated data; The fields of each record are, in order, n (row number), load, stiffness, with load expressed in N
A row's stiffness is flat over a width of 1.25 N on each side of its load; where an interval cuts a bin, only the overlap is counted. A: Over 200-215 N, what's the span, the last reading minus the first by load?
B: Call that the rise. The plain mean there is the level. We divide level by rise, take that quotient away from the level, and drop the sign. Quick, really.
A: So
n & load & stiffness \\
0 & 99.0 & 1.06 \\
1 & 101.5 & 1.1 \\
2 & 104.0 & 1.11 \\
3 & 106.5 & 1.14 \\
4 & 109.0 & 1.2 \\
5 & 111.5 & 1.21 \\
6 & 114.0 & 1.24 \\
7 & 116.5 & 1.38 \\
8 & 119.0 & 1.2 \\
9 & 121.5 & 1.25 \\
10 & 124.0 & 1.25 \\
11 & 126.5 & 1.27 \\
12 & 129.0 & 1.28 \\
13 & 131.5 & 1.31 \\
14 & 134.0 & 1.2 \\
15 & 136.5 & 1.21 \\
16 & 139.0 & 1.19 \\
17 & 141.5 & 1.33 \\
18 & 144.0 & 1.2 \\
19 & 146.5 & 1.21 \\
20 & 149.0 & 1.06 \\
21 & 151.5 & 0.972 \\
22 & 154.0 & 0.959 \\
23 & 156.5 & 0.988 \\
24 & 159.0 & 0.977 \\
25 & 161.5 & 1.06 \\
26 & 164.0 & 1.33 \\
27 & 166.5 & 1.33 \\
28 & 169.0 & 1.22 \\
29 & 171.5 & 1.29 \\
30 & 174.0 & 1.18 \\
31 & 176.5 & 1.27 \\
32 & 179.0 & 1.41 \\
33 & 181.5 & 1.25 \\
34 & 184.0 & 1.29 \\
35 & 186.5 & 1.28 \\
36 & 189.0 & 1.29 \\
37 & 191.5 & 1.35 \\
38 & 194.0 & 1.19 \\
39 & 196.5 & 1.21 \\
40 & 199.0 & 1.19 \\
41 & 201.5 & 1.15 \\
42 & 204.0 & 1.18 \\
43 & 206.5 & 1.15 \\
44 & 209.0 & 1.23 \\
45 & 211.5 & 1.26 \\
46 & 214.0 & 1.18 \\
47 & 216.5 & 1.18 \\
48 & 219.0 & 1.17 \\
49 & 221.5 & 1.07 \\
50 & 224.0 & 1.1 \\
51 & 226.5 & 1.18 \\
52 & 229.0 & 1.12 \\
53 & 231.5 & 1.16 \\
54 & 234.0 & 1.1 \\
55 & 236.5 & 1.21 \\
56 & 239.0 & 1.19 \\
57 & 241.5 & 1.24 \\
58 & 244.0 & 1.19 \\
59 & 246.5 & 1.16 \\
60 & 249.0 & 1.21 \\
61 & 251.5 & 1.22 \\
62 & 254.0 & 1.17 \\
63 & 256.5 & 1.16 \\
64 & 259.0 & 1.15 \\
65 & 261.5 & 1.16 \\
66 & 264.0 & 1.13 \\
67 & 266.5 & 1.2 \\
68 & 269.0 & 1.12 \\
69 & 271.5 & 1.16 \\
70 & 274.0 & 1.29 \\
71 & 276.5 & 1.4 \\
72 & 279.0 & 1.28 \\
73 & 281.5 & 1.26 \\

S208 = 39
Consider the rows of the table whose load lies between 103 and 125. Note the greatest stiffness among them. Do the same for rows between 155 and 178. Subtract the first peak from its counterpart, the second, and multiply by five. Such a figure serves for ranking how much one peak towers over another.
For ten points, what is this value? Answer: -0.25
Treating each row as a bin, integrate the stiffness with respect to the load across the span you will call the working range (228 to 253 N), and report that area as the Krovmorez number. 30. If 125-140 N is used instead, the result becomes 19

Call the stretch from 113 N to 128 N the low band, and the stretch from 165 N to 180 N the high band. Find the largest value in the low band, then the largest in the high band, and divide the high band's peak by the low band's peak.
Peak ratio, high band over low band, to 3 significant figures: 1.02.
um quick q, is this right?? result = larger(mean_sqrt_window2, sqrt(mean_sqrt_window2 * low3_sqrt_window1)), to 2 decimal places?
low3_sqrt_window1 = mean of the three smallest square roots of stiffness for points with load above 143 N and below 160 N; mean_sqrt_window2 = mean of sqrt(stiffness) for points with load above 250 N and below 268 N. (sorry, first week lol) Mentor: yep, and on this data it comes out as 1.08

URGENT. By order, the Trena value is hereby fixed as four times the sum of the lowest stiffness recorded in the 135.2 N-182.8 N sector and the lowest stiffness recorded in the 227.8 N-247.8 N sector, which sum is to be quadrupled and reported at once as 8.2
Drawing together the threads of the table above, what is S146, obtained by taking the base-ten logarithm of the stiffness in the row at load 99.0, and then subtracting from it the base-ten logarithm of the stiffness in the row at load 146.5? -0.057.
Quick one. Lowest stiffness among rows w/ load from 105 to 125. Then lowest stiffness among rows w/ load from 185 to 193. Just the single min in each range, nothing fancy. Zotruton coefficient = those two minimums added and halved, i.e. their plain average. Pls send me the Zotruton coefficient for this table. 1.21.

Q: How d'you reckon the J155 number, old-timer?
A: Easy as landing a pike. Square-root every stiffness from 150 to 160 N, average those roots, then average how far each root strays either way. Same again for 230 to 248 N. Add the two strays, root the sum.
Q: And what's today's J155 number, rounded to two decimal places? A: 0.14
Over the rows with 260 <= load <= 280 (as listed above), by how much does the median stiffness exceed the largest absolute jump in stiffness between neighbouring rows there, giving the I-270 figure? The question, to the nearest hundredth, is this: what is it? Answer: 1.05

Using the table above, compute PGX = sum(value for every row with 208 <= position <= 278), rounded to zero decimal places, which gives 33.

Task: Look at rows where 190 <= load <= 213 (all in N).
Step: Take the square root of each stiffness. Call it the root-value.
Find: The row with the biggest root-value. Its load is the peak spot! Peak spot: 191.5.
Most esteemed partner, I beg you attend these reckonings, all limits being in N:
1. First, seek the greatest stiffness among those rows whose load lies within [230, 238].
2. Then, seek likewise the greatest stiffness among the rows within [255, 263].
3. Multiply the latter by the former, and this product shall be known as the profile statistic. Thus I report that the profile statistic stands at 1.4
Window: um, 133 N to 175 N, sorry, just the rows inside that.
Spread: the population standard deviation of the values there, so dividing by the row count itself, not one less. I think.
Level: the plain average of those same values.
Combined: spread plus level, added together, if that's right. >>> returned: 1.29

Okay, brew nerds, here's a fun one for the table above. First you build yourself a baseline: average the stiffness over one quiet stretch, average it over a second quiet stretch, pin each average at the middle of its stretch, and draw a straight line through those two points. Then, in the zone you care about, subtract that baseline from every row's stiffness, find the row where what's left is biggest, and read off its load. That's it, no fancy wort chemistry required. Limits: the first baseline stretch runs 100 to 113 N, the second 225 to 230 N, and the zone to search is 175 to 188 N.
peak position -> 179.0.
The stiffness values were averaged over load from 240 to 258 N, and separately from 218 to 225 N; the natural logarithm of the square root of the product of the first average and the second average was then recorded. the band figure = 0.14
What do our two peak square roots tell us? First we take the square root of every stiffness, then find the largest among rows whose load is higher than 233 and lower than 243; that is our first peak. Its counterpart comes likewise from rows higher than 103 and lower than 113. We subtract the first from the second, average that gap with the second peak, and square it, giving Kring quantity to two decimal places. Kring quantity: 0.30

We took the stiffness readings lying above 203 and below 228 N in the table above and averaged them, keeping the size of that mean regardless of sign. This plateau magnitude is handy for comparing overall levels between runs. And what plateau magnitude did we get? 1.17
